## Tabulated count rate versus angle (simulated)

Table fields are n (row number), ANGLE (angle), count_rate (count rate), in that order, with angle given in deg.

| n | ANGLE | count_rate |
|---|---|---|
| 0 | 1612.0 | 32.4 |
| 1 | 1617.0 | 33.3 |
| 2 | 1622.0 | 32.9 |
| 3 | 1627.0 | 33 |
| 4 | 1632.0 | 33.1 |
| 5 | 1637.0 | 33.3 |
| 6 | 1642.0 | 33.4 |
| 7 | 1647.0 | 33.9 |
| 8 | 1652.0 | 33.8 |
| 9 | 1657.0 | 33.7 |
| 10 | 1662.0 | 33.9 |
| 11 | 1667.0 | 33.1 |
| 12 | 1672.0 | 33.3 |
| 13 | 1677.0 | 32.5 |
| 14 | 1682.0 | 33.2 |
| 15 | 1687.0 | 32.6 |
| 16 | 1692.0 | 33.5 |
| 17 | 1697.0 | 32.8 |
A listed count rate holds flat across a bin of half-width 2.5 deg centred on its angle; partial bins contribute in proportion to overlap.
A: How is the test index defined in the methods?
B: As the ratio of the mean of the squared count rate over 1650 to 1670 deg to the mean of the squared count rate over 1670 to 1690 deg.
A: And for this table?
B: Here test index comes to 1.04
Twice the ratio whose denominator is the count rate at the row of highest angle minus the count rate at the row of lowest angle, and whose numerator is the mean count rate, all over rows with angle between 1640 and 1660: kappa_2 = 225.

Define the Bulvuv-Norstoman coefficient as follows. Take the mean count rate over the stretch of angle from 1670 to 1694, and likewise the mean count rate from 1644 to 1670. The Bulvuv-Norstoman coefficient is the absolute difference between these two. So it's 0.66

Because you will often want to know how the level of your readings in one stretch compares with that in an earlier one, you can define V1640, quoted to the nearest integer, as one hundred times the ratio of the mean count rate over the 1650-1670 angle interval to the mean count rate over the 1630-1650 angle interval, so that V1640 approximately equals 101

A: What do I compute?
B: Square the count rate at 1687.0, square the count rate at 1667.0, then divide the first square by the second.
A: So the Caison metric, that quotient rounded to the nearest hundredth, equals 0.97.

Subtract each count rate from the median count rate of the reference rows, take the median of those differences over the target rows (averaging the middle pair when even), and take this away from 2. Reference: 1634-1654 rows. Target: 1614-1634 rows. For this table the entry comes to 1.45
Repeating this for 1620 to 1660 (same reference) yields 1.75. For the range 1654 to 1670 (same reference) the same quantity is 2.10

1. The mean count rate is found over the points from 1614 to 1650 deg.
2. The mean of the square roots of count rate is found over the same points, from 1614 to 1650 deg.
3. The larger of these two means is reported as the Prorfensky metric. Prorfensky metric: 33.3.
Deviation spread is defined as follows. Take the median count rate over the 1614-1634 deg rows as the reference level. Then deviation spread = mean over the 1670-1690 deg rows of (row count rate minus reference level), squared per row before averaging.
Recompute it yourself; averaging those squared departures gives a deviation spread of 0.15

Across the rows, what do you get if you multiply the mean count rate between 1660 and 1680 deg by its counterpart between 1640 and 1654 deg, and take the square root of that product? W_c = 33.4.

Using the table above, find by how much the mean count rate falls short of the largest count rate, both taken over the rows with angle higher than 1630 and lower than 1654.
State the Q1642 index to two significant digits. 0.40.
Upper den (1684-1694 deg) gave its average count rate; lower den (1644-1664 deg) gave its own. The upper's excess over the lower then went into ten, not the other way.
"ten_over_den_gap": -13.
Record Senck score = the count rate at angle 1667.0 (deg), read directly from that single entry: 33.1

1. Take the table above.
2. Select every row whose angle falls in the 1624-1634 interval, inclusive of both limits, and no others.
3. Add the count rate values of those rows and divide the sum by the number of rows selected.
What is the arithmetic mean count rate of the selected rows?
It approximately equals 33.0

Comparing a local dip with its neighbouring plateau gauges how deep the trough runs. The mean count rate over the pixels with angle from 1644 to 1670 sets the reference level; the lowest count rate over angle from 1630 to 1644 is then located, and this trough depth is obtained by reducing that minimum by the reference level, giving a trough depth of -0.6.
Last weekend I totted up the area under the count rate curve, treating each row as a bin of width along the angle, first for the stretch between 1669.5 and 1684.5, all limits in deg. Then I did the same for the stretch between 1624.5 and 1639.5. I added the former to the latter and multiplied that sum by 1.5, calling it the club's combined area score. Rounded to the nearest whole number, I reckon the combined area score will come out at 1488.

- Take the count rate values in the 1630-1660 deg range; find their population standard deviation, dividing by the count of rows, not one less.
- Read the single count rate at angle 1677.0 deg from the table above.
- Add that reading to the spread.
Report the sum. 32.8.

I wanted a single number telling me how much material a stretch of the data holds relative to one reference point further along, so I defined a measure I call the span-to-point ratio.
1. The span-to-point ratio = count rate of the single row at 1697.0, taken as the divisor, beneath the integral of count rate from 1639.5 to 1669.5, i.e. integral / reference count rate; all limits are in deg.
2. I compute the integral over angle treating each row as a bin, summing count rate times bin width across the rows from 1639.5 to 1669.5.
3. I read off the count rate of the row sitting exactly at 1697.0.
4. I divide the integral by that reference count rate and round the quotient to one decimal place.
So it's 30.8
